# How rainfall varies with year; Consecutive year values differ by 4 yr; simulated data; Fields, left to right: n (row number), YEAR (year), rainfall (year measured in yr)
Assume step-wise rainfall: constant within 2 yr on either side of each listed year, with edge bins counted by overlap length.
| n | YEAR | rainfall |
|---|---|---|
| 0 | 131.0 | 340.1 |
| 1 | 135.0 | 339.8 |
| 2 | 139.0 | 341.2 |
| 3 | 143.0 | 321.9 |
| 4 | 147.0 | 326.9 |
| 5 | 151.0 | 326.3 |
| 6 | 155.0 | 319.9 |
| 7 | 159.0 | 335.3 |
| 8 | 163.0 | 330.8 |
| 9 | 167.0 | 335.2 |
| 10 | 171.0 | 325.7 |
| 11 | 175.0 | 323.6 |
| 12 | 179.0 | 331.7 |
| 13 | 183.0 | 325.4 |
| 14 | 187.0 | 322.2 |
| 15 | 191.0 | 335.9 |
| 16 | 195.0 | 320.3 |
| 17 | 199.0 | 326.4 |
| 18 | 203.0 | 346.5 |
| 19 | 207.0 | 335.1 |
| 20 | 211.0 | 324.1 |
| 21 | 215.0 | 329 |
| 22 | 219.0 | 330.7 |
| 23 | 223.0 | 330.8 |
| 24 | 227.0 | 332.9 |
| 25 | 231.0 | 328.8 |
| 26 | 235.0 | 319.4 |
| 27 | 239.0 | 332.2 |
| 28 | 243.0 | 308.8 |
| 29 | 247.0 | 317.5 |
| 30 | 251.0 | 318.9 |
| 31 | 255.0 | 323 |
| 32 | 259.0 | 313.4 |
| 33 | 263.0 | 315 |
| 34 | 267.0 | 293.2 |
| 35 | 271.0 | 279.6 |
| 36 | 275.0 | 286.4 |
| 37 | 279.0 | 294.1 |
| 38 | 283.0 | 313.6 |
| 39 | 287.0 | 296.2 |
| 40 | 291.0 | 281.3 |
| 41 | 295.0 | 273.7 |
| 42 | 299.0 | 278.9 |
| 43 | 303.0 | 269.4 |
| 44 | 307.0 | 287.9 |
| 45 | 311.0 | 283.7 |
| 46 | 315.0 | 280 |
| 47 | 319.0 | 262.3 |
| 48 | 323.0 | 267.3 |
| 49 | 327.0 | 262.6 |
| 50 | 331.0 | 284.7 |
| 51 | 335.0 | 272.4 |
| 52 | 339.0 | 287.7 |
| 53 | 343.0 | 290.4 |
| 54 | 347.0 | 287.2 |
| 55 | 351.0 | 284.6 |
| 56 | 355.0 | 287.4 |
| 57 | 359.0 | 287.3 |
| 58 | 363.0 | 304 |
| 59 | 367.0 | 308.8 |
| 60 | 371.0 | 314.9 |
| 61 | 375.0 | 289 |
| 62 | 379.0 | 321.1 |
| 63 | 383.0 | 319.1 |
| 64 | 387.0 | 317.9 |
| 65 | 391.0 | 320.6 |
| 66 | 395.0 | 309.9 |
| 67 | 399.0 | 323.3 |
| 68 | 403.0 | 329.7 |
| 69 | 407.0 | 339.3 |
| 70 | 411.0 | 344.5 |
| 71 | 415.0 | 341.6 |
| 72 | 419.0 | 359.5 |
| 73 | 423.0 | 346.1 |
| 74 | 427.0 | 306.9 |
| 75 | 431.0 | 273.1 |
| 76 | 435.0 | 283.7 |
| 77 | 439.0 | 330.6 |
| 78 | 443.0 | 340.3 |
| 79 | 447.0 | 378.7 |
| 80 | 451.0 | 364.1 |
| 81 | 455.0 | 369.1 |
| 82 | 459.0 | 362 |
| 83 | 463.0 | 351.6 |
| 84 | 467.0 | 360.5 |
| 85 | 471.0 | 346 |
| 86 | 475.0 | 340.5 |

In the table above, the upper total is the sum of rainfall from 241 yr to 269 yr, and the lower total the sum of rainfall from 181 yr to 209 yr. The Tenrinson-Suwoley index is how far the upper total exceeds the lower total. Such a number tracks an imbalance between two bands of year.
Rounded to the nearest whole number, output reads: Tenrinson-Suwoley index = -122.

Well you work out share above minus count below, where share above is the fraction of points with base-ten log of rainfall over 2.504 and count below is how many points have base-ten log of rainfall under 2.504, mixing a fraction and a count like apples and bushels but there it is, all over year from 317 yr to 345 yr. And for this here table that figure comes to -7.0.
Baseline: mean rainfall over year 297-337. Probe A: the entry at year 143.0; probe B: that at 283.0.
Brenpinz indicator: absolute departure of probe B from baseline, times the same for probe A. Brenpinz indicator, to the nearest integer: 1817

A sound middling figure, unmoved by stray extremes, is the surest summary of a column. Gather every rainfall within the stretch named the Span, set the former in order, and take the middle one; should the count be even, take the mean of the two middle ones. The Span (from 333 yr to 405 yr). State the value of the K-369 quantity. 306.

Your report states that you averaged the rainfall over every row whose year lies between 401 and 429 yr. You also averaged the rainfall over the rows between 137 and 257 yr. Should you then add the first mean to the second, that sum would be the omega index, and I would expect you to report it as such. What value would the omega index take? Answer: 666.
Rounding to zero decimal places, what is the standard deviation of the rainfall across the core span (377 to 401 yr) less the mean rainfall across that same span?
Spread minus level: -314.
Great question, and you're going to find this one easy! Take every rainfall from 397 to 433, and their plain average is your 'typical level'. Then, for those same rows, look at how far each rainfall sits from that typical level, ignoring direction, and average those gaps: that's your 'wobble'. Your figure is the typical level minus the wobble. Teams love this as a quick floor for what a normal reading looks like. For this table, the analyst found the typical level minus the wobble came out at 311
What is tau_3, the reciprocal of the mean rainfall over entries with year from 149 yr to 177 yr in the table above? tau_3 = 0.0030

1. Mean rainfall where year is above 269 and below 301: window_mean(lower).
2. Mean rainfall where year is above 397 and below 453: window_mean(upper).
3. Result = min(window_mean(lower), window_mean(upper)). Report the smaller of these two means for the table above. 288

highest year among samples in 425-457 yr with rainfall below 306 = 435.0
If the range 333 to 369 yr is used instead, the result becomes 363.0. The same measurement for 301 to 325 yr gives 323.0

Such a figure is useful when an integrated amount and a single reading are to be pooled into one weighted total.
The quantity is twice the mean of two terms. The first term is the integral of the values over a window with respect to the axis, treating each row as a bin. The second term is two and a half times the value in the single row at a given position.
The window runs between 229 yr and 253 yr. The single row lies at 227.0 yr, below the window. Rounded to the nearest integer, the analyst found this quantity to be 8535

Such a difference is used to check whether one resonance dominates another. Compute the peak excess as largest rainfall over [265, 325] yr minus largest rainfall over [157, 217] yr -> -33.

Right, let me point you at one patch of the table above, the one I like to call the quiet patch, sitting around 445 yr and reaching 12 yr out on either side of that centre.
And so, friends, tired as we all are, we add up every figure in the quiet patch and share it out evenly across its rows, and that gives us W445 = 344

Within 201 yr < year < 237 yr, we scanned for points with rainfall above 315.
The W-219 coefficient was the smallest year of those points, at 203.0 yr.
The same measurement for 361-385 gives 379.0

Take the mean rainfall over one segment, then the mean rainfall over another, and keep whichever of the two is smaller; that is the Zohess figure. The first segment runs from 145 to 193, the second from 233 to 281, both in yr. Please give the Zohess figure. 308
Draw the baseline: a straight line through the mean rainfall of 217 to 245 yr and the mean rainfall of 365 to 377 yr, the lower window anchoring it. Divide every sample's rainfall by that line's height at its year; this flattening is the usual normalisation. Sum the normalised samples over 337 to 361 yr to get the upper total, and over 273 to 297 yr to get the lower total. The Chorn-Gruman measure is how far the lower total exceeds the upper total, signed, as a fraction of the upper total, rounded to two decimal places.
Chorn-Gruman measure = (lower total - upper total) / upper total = -0.02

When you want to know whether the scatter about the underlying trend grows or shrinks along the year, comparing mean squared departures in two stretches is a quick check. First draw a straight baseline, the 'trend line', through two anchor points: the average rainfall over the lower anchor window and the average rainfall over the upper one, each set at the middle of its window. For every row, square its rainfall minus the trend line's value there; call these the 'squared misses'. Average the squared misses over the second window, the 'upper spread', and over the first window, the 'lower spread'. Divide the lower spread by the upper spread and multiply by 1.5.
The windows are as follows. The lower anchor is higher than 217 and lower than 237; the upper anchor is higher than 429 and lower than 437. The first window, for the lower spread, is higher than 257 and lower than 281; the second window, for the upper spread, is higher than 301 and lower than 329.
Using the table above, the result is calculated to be 0.7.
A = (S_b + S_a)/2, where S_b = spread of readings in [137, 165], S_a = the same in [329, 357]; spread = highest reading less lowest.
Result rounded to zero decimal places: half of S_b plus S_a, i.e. 20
